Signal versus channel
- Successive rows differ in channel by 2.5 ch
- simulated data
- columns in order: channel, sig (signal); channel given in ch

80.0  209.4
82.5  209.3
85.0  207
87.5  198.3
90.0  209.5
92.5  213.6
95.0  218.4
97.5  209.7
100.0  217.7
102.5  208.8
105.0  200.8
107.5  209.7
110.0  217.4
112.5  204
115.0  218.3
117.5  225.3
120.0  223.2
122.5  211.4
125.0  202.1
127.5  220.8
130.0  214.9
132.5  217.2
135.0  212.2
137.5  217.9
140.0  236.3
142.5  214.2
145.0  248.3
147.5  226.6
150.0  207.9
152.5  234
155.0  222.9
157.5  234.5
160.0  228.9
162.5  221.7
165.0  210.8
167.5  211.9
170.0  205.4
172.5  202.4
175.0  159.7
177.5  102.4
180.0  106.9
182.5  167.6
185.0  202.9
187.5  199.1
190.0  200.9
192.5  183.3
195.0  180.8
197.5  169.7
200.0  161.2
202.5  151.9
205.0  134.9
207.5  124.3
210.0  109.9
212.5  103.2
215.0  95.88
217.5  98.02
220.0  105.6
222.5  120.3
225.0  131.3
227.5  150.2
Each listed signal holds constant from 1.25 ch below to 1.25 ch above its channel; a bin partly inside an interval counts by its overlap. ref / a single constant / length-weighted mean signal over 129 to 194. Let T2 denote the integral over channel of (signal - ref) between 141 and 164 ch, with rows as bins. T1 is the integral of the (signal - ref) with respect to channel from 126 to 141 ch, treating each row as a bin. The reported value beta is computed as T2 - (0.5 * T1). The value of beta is 412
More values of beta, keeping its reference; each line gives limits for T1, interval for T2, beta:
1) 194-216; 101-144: 1240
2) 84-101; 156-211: -1540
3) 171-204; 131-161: 1225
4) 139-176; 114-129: -69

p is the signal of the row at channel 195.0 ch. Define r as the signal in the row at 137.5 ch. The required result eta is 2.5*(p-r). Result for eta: -93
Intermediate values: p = 180.8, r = 217.9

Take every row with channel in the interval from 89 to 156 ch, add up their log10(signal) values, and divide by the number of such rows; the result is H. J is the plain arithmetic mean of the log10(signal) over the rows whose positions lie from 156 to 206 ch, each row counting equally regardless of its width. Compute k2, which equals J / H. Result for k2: 0.96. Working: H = 2.34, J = 2.25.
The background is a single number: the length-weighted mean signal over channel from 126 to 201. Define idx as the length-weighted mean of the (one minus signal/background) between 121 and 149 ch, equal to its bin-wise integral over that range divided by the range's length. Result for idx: -0.10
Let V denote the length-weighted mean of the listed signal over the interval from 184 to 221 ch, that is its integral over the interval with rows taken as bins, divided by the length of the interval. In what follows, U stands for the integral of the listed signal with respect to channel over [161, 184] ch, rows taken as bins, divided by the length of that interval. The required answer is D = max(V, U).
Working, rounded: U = 177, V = 148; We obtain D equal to 177.4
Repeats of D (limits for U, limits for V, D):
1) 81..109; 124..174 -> 219.3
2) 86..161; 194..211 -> 217.4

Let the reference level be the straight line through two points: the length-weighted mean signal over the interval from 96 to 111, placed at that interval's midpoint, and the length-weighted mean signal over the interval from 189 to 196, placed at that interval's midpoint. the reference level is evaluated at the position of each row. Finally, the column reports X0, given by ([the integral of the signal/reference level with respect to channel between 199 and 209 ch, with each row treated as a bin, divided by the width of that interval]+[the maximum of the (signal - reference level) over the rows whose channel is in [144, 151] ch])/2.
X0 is 24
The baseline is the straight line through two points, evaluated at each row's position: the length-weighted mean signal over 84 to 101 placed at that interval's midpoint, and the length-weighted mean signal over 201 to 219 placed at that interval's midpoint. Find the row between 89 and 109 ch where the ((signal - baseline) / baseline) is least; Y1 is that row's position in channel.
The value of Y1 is 90.0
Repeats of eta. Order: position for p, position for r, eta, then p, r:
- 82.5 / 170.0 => 10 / 209.3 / 205.4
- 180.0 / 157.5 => -319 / 106.9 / 234.5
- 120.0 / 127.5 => 6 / 223.2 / 220.8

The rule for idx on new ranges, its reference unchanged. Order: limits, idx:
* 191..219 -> 0.31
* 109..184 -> -0.03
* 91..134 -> -0.06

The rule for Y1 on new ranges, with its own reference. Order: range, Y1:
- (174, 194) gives 177.5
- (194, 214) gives 212.5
